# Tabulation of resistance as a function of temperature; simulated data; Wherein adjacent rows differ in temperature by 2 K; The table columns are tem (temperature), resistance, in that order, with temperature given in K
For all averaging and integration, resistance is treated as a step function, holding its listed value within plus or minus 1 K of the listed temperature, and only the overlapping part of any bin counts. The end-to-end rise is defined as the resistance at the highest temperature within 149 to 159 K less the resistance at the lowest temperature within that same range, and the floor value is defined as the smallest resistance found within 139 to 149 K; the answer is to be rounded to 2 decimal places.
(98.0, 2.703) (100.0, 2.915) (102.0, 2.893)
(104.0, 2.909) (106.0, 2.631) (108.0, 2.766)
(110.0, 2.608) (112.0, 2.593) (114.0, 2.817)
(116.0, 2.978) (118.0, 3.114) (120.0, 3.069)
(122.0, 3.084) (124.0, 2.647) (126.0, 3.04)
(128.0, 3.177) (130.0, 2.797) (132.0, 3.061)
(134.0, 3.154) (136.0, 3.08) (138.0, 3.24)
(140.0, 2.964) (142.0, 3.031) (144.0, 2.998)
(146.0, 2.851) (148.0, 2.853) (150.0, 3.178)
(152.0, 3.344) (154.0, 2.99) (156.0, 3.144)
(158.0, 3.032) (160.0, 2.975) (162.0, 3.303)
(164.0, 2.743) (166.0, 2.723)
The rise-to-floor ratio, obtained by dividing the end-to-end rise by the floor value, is -0.05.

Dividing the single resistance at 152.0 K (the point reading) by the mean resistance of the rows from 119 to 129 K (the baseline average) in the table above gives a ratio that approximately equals 1.11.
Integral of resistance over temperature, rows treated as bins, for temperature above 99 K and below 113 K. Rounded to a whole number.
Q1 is 39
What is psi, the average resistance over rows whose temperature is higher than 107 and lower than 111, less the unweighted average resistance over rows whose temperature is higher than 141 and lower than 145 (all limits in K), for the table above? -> -0.3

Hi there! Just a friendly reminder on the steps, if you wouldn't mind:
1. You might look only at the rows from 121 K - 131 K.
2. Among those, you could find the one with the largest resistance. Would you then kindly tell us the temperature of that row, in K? 128.0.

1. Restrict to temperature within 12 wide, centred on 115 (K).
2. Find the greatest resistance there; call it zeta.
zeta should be 3.114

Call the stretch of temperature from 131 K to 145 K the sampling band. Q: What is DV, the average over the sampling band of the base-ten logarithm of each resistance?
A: 0.488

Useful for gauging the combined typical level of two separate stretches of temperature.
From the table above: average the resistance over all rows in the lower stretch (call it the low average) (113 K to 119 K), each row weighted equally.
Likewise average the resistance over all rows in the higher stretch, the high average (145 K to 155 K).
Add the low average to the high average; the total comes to 6.01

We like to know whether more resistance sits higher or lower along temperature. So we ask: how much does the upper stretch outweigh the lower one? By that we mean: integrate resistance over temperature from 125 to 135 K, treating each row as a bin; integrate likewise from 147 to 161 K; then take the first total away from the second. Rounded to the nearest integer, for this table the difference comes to 13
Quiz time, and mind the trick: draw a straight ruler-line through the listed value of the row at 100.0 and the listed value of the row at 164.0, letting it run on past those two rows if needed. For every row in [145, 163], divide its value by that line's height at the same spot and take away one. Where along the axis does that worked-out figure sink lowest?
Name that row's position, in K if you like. 146.0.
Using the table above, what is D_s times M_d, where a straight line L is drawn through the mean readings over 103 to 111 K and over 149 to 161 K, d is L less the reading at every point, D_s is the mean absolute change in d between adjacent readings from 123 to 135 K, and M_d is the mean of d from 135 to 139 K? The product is -0.047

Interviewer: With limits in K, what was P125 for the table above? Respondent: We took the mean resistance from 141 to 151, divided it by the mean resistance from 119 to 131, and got 1.00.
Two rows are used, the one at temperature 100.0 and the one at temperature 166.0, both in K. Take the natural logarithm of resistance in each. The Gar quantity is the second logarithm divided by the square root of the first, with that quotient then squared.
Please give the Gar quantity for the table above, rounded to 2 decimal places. 0.94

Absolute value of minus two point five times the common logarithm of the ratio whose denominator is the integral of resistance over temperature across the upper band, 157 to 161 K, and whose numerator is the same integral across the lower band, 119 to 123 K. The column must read 0.026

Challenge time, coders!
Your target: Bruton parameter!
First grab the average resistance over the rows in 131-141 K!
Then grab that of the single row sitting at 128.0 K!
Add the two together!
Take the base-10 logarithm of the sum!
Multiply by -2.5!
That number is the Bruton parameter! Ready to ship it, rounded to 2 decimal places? -1.99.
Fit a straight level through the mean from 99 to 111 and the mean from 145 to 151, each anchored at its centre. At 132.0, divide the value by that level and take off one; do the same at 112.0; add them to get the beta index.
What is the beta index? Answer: -0.022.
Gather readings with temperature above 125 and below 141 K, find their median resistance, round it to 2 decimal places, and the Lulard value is 3.07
